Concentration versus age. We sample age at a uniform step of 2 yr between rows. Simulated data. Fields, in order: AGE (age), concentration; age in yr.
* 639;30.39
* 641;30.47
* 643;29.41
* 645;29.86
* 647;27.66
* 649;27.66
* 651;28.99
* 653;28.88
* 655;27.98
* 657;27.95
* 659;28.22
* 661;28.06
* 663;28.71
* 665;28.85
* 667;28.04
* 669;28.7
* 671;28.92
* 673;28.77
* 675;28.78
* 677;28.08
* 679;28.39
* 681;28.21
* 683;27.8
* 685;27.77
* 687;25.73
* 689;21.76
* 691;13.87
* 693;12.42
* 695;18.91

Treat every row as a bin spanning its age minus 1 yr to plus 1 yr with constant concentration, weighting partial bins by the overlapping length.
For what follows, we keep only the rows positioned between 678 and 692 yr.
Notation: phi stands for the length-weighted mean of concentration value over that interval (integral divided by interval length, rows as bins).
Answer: 24.8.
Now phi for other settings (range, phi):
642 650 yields 28.6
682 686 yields 27.8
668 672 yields 28.8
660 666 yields 28.5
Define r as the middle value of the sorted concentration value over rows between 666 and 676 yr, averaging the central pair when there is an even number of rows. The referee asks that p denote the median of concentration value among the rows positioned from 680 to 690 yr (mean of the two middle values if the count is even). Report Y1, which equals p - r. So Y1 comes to -1.0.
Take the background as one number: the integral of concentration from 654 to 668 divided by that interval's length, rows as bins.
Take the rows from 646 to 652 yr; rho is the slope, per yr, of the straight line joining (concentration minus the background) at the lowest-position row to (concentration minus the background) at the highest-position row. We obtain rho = 0.33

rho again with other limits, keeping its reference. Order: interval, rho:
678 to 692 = -1.21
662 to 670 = 0.00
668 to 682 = -0.04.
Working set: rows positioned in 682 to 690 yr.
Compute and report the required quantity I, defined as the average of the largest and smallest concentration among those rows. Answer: 24.8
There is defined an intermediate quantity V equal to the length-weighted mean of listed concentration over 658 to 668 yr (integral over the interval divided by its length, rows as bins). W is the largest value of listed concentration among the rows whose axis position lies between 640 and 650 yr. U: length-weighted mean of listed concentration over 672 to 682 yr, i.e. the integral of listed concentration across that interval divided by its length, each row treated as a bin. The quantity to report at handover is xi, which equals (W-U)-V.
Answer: -26.4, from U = 28.4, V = 28.4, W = 30.47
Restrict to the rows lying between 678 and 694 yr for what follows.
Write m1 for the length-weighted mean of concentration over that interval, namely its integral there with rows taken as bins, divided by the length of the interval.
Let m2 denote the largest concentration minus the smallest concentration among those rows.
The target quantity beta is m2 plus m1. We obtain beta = 39.2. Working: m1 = 23.2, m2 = 16.0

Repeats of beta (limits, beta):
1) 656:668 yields 29.2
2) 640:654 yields 31.8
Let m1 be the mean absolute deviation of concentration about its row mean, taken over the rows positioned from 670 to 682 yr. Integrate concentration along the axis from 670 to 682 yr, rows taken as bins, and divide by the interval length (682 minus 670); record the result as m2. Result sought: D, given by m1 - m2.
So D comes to -28.2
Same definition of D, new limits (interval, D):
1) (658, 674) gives -28.2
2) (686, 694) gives -13.1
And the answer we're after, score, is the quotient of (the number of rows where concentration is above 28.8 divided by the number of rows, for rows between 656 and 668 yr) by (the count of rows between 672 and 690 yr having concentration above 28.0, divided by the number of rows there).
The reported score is 0.30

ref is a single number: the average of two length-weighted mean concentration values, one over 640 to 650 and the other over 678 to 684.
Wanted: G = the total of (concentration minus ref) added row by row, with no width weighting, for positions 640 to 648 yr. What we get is 3.1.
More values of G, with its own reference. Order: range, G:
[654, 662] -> -2.1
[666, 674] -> 0.1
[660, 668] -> -0.6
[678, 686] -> -2.1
